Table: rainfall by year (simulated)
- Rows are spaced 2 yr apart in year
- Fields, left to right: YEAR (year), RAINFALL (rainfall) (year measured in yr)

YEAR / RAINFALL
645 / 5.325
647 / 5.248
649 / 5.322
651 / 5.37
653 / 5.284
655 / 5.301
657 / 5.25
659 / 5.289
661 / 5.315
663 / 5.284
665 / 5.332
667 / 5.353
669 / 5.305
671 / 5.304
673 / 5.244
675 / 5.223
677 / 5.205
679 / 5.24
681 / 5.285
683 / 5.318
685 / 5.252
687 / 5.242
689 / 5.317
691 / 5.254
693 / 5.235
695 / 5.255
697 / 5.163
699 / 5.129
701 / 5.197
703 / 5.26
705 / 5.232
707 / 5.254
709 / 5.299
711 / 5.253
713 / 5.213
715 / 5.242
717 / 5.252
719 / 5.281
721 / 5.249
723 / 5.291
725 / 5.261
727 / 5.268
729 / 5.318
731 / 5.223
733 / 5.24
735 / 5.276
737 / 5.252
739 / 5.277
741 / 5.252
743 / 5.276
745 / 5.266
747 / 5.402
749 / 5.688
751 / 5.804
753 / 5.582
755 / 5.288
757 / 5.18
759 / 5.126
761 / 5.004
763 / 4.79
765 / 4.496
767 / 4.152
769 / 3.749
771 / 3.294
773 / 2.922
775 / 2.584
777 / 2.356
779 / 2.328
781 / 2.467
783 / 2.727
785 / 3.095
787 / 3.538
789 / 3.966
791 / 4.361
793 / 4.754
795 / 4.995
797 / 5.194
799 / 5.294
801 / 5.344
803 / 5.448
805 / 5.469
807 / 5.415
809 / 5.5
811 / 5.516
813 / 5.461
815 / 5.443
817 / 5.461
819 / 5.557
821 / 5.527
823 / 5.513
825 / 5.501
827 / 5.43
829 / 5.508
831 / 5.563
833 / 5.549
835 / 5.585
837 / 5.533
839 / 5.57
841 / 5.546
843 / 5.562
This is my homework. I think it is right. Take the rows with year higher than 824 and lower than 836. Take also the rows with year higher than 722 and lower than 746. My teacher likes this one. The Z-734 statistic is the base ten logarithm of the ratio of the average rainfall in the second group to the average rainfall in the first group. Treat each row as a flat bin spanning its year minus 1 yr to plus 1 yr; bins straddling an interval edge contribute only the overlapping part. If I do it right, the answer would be -0.02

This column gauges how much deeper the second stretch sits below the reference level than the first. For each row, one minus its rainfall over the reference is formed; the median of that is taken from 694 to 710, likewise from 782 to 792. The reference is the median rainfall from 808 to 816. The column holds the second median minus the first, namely 0.31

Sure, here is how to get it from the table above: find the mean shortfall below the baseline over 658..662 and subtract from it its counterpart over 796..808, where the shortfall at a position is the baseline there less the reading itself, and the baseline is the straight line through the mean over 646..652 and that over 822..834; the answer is -0.10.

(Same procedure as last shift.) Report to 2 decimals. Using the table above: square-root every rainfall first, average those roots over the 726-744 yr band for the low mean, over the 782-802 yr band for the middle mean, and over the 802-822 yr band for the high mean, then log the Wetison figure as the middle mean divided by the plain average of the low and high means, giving 0.89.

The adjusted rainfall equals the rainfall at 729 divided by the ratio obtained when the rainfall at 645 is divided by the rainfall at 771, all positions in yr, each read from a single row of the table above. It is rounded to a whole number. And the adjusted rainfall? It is 3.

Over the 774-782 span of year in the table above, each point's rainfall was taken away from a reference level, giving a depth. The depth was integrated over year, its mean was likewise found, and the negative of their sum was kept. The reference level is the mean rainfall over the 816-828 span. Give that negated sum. -27.6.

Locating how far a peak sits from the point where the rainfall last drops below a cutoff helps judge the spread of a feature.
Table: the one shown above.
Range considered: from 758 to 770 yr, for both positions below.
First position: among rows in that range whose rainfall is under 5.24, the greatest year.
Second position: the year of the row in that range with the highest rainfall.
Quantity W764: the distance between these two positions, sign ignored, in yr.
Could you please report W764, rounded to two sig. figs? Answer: 10 yr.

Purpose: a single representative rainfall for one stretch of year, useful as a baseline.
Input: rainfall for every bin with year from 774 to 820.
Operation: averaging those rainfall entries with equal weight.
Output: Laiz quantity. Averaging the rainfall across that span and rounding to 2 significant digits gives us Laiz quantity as 4.4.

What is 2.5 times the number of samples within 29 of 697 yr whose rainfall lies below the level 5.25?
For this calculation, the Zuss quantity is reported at 32.5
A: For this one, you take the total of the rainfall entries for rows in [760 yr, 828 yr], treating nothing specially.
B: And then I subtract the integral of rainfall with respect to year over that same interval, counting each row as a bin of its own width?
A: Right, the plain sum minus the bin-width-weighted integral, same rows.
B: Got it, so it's -153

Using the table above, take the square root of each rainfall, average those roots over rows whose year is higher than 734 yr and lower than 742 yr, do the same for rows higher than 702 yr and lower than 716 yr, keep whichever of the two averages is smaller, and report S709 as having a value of 2.29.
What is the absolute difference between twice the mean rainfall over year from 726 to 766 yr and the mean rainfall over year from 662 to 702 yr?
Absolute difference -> 5.2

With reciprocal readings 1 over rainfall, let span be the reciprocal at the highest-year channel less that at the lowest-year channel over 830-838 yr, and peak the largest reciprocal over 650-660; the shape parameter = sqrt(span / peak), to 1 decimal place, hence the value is 0.1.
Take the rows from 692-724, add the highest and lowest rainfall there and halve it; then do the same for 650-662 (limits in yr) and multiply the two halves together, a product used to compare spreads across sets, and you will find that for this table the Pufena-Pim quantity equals 28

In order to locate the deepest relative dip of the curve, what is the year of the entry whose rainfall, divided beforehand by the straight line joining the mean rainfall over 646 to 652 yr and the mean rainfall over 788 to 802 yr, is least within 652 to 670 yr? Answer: 657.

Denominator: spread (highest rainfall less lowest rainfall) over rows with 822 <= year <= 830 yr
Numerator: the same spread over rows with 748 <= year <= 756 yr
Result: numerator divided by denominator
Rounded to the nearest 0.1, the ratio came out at 6.2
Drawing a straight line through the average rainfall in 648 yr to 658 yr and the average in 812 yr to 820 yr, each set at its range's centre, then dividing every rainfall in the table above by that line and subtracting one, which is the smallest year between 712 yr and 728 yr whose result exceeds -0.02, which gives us 719 yr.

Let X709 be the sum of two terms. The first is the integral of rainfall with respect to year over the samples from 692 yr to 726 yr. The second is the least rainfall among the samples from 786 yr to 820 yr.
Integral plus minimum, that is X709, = 181.7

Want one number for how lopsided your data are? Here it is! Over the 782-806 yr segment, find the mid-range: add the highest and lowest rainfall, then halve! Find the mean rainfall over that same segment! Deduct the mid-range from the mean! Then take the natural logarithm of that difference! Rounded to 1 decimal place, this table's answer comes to -0.9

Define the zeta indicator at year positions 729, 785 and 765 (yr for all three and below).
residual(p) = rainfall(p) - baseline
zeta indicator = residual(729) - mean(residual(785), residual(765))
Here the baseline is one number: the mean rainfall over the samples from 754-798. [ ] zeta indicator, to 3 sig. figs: 1.52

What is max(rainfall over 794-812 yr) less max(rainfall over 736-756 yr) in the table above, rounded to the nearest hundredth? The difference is -0.29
